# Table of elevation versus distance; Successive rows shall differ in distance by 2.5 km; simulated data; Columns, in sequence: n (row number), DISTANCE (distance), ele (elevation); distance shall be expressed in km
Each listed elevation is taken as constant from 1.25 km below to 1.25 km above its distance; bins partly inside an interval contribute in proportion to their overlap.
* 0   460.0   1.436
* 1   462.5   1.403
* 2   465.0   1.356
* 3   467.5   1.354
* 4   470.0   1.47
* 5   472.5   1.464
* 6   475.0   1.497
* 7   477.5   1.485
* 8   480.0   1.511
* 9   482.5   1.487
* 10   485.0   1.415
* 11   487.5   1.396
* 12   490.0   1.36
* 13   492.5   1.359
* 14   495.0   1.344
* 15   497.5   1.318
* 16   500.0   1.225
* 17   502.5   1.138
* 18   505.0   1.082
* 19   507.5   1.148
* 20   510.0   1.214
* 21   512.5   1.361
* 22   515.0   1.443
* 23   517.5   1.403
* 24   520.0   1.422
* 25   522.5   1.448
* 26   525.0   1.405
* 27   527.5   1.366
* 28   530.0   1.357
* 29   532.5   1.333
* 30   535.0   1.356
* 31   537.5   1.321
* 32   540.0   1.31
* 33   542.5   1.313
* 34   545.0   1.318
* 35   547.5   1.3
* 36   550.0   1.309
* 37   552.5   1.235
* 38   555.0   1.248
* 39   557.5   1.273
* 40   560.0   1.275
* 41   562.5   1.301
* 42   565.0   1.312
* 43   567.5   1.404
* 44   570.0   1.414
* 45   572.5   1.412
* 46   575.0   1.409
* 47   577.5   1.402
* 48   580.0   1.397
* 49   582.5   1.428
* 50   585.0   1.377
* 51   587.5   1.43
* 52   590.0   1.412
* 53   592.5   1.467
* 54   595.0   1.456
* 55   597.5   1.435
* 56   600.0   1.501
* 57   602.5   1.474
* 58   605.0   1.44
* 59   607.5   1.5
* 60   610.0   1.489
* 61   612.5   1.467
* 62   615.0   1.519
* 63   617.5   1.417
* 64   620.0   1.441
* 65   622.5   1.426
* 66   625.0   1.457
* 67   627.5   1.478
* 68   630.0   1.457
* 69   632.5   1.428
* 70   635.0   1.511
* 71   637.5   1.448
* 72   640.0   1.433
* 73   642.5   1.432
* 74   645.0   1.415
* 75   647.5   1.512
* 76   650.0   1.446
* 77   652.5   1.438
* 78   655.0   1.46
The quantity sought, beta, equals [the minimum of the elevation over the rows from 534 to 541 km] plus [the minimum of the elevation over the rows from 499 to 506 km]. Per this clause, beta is 2.39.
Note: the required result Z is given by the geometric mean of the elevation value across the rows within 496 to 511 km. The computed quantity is 1.19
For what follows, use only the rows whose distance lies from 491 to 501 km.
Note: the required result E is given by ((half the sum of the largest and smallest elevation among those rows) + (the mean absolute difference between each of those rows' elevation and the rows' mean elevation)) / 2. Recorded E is 0.67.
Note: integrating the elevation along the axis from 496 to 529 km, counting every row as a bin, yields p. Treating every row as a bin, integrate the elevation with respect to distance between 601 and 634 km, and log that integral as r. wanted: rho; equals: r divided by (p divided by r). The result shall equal 54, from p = 43.1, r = 48.2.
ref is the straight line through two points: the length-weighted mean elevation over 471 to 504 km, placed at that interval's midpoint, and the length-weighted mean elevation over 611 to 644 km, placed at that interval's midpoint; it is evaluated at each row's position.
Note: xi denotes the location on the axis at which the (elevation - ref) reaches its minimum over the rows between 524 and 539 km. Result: 537.5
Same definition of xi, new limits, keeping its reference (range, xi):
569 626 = 585.0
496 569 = 505.0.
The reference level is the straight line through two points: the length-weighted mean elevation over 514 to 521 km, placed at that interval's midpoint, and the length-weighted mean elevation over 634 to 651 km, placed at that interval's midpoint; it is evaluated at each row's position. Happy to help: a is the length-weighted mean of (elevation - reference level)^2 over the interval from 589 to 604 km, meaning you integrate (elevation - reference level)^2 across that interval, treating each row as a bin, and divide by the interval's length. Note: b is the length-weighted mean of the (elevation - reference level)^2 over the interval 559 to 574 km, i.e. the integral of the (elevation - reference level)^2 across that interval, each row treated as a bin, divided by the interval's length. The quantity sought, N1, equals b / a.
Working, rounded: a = 0.001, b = 0.010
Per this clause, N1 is 10.2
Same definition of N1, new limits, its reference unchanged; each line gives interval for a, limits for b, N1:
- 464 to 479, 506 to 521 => 5.1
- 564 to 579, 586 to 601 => 0.3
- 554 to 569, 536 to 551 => 0.7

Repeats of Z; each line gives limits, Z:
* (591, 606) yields 1.46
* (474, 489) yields 1.46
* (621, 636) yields 1.46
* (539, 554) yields 1.30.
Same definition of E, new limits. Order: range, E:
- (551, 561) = 0.64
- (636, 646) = 0.72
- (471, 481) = 0.75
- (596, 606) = 0.75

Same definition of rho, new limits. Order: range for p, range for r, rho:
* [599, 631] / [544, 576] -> 38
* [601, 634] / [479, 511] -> 36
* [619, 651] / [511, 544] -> 44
